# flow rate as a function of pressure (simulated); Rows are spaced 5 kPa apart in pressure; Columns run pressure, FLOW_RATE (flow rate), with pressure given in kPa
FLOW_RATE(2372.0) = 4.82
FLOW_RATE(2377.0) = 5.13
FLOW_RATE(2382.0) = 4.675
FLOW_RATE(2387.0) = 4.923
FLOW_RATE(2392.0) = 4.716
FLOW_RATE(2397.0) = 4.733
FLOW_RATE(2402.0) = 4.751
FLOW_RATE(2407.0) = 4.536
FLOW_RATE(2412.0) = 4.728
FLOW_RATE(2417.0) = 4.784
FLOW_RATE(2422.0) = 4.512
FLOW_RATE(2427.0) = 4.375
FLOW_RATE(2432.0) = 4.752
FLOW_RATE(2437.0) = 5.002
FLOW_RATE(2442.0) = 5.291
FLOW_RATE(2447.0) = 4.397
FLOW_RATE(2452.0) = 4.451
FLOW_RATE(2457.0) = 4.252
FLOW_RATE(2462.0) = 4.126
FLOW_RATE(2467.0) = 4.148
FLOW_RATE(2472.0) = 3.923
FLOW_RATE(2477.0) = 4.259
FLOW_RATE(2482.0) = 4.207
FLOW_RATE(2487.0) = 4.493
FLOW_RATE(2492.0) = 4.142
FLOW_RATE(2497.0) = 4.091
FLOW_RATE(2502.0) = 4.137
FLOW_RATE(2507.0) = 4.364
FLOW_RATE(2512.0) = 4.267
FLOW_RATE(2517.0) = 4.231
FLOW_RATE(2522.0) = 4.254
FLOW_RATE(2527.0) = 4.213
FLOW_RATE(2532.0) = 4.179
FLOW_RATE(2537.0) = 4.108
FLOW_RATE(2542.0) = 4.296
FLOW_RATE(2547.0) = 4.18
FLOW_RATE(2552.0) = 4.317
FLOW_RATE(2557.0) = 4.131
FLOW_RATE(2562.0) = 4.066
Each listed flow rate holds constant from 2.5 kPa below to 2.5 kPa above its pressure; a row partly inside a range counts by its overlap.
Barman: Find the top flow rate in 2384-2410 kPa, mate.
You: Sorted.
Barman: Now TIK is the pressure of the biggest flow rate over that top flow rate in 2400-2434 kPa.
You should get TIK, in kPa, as 2417.0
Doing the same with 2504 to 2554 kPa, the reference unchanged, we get 2507.0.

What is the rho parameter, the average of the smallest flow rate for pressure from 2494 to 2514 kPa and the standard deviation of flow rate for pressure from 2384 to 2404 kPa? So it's 2.09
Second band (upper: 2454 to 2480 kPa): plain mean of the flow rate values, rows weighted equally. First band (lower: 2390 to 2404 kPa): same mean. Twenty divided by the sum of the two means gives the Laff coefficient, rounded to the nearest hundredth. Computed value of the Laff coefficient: 2.25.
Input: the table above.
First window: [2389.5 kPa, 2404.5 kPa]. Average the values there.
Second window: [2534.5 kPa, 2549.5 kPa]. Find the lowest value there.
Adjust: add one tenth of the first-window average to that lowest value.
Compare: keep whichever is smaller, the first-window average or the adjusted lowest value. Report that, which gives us 4.58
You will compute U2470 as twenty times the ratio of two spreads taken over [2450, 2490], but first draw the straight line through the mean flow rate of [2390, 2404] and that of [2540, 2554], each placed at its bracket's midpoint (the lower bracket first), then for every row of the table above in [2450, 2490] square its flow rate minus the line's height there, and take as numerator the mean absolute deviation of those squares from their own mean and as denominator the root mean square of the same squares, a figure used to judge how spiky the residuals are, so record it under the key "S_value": 10.7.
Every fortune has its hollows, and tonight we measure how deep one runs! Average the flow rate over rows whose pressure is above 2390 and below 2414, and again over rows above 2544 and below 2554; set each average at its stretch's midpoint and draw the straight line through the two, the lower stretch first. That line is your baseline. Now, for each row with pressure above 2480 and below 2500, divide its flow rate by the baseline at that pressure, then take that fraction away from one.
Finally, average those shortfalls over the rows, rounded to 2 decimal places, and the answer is 0.04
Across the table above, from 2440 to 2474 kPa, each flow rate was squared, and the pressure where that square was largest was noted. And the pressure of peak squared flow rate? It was 2442.0 kPa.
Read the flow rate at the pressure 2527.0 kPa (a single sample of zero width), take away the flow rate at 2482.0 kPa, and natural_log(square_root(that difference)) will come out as -2.6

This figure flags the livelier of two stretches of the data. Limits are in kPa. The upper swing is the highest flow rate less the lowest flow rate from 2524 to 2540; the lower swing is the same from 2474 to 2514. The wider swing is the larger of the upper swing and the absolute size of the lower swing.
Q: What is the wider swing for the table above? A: 0.40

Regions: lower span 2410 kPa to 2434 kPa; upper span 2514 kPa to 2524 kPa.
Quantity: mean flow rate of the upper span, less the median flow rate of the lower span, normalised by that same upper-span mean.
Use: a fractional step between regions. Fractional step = -0.11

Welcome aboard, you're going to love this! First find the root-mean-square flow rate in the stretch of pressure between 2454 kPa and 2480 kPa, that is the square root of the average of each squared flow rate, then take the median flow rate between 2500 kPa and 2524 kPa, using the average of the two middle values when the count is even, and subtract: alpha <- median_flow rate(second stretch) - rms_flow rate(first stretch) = 0.11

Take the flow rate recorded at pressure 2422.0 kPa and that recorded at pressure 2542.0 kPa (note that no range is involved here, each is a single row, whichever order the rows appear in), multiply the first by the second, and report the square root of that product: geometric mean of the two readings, 4.40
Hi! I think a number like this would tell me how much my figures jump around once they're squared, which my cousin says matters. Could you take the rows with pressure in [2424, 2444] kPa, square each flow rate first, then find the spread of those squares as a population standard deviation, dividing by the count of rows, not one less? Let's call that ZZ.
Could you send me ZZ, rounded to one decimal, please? 3.2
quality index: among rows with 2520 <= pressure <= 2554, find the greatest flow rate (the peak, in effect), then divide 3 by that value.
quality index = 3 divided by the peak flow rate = 0.695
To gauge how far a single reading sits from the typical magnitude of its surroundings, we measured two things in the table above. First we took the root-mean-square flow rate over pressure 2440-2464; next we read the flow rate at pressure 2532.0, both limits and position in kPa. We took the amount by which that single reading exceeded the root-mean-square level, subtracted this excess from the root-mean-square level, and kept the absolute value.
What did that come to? 4.87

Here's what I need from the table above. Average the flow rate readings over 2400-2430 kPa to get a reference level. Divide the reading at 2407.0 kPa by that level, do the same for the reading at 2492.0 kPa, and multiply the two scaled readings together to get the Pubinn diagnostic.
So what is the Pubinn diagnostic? 0.88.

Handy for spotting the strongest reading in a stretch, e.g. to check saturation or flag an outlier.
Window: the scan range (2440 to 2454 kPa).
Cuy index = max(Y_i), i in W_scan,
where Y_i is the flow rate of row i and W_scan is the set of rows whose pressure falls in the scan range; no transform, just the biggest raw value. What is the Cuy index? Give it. 5.291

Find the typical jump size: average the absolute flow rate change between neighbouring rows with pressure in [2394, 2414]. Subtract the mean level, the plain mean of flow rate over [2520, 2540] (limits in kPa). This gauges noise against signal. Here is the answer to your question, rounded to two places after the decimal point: -4.05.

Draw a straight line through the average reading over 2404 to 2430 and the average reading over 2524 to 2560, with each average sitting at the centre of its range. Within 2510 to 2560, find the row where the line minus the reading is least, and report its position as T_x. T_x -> 2552.0 kPa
